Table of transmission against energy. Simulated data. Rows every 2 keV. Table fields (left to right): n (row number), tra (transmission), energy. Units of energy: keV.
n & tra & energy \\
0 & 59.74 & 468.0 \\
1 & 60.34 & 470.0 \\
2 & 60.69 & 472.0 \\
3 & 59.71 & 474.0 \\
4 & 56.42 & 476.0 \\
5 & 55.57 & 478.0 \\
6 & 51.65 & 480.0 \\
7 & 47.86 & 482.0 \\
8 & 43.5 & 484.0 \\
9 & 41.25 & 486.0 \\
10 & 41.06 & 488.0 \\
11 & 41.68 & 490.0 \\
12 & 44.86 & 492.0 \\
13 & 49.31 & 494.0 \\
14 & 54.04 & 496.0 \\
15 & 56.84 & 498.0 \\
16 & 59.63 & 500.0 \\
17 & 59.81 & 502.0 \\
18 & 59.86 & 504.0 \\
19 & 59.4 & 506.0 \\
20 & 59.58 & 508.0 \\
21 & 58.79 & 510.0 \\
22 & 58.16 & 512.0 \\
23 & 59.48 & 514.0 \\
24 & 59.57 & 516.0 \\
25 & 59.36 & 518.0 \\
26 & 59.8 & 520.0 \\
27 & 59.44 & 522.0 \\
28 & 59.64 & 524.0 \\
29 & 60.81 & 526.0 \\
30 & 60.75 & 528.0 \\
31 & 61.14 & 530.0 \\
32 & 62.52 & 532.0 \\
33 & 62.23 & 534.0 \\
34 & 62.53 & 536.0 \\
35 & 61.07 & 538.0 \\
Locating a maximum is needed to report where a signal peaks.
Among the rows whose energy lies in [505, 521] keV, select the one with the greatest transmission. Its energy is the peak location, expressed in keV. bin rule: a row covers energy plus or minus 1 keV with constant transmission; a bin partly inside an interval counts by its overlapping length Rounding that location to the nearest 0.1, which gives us 520.0 keV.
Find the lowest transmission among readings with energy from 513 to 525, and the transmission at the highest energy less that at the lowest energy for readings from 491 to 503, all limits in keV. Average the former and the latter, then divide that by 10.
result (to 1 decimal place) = 3.7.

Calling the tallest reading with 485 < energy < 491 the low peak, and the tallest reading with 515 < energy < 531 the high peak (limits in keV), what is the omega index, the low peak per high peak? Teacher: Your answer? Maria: 0.68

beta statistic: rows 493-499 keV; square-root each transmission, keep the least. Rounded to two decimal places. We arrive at 7.02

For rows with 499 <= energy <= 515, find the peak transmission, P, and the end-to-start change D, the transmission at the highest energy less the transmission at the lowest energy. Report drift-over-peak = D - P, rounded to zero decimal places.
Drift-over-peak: -60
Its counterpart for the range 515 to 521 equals -60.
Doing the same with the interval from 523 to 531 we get -60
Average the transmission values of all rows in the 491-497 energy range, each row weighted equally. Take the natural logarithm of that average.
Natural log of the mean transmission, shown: 3.90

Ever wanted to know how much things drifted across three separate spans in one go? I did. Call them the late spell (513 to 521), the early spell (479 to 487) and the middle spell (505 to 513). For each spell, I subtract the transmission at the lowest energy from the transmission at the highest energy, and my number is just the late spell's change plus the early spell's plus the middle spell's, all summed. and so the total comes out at -11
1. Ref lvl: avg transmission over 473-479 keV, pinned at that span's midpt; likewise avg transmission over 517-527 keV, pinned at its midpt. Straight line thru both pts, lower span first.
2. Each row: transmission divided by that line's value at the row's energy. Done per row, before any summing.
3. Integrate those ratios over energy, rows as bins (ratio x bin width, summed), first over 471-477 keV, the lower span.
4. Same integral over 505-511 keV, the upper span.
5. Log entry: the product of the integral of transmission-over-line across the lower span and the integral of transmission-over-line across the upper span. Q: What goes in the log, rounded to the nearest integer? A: 37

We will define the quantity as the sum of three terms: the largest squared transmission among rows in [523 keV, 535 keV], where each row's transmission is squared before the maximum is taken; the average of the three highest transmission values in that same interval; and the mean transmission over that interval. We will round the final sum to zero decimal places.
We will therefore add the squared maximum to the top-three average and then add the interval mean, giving 4032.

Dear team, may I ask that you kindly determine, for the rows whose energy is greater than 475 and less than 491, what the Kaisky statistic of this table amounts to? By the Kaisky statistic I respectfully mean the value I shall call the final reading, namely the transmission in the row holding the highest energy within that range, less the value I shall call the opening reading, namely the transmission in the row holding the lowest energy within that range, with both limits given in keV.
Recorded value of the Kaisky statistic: -15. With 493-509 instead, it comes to 10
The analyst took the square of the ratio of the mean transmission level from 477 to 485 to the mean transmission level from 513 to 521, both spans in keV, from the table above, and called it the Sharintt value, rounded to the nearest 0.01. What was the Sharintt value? 0.69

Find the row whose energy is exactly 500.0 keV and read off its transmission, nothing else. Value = 59.63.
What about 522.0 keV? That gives 59.44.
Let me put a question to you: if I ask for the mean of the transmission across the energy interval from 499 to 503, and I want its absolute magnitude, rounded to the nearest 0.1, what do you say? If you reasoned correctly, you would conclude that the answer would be 59.7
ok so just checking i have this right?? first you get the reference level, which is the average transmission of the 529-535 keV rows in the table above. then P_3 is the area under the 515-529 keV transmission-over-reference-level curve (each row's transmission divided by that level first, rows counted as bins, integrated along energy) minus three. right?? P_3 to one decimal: 10.5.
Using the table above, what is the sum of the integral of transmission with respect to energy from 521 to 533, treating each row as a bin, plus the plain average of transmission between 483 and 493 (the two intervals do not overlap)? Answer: 771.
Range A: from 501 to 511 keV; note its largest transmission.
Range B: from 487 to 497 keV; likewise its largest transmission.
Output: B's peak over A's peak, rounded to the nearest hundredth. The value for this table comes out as 0.90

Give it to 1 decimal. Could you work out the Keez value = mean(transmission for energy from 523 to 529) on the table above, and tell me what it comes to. 60.4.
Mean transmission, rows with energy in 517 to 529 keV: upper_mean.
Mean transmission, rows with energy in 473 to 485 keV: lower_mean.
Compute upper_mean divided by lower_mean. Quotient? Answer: 1.14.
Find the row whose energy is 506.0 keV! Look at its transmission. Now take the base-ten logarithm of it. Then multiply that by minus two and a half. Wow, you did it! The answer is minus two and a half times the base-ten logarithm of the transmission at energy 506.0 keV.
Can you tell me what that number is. -4.43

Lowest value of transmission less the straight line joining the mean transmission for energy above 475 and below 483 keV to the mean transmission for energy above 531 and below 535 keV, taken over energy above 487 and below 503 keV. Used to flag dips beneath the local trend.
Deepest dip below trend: -13.4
